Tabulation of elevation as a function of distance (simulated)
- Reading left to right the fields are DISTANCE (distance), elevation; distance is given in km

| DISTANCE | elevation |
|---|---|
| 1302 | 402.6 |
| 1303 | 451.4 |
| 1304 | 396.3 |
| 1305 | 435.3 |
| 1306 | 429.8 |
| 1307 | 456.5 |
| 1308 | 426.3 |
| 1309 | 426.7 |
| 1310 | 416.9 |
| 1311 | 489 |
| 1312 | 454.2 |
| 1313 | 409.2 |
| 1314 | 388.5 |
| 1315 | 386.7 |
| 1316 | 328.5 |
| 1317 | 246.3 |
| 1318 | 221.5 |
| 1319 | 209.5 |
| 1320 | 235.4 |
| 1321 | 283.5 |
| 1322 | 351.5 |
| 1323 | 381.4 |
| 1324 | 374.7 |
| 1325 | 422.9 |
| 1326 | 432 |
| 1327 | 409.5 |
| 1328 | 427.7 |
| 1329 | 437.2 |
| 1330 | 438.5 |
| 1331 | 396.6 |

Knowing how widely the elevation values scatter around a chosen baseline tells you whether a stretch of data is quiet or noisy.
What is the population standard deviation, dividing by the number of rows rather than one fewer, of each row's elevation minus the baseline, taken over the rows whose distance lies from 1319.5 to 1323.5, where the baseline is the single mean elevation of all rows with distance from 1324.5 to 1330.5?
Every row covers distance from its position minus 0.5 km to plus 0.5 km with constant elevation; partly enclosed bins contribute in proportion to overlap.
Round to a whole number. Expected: 57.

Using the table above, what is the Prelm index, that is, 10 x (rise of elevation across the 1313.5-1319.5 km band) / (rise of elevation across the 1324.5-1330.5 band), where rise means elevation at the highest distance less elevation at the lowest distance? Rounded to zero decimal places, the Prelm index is -115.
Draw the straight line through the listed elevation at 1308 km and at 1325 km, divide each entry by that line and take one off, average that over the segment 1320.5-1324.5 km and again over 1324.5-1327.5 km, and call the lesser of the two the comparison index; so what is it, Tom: -0.2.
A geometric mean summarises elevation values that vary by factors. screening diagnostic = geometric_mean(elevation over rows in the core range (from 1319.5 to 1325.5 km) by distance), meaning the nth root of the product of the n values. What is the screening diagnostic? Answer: 335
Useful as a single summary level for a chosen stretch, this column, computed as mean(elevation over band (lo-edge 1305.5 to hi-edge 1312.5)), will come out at 443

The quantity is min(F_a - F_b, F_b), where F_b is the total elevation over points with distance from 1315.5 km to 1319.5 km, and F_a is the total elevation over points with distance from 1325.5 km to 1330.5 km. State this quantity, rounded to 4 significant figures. 1006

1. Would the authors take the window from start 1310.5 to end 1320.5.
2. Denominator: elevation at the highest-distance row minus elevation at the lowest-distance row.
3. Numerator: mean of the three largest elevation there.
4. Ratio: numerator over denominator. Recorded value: -1.8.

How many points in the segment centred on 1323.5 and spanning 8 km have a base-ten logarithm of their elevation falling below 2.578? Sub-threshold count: 4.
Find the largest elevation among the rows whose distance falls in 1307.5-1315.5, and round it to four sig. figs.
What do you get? 489.0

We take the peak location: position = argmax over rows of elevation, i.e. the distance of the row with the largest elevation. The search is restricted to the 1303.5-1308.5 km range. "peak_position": 1307 km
